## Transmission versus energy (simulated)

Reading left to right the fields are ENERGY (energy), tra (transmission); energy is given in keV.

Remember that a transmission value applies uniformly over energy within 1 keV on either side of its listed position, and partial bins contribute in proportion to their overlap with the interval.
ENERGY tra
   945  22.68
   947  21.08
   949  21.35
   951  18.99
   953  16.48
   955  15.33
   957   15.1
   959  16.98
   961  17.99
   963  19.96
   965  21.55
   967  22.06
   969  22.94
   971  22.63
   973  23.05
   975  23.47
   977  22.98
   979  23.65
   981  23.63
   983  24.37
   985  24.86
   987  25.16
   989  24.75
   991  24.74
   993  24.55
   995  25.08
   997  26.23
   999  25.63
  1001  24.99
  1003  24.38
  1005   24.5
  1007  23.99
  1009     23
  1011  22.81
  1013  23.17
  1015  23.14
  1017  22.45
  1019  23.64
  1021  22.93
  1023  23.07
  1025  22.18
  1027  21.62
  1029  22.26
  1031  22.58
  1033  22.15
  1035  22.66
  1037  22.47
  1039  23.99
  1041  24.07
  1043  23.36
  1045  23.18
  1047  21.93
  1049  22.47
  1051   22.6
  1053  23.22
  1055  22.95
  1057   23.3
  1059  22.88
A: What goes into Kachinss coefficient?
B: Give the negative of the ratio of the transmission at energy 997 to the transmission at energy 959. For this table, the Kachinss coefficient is -1.54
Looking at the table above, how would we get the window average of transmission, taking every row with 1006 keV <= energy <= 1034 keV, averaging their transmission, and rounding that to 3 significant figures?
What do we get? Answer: 22.8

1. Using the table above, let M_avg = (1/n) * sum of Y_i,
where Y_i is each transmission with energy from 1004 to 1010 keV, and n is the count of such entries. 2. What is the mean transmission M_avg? 23.8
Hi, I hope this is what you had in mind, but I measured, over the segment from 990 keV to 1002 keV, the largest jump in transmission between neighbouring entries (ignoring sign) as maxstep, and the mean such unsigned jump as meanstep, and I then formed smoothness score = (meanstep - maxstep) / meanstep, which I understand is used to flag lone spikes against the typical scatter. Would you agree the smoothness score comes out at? -0.85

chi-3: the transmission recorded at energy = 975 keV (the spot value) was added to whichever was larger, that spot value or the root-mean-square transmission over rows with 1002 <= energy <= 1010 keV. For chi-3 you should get 47.4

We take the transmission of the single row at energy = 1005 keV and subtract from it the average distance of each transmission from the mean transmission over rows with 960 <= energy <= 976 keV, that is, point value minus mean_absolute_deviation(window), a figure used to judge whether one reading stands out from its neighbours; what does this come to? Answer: 23.1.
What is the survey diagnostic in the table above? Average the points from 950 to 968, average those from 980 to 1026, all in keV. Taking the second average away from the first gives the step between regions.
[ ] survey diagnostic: -5.8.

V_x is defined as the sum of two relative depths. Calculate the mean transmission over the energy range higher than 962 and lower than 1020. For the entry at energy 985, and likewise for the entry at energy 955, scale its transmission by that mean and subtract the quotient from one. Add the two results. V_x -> 0.304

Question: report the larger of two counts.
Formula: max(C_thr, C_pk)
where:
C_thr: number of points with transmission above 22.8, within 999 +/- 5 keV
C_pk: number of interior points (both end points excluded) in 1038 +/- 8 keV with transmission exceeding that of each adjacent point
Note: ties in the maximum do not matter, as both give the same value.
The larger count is 5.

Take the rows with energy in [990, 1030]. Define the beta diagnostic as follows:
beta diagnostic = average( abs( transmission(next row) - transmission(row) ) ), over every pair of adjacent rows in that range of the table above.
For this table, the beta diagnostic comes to 0.57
